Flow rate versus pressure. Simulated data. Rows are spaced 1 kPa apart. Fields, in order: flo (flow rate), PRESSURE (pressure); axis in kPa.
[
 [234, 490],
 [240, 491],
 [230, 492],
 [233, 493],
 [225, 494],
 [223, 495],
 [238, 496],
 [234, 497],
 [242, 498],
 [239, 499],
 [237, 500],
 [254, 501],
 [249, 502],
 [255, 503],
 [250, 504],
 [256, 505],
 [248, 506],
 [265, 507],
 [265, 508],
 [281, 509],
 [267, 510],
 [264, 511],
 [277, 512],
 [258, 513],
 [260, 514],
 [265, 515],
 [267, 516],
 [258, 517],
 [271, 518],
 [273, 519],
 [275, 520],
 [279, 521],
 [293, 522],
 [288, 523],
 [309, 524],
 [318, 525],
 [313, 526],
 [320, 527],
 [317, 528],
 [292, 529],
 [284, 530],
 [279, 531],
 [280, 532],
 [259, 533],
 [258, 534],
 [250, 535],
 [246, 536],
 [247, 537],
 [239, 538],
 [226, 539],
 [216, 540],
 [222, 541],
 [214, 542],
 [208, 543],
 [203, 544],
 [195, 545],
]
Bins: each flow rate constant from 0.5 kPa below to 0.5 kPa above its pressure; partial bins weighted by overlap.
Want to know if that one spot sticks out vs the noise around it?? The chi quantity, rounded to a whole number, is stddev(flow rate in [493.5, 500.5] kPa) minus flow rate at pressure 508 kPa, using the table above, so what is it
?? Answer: -258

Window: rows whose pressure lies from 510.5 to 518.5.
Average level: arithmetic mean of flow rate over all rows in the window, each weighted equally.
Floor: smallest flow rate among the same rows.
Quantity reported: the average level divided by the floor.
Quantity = 1.03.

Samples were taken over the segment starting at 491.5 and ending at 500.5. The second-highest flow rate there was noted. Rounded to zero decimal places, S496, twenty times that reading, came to 4780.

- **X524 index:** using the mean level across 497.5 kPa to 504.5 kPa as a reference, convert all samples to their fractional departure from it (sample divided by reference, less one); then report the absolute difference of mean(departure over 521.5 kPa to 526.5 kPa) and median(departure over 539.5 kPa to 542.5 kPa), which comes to 0.36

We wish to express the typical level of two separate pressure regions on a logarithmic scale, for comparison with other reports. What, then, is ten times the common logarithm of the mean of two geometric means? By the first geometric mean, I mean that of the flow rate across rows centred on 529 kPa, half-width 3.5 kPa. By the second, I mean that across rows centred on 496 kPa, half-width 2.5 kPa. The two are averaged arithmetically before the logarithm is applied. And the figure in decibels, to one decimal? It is 24.2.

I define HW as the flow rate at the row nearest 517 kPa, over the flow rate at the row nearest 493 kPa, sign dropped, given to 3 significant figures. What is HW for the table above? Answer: 1.11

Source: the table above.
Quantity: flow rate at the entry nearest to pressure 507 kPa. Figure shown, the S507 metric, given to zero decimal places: 265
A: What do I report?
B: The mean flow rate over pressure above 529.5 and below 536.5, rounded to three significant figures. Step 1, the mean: 265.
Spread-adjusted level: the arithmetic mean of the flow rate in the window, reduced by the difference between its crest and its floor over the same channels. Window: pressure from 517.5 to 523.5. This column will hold 258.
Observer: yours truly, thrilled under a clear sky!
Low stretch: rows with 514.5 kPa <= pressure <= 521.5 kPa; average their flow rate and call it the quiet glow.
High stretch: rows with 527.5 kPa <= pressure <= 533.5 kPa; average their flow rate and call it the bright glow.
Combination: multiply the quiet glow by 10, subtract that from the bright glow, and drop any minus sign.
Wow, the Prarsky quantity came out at 2412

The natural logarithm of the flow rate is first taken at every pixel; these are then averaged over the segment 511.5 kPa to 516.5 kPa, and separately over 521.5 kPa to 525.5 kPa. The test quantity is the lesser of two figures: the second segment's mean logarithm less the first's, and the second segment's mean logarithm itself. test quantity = 0.13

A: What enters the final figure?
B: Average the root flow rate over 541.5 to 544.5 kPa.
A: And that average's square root 3.80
